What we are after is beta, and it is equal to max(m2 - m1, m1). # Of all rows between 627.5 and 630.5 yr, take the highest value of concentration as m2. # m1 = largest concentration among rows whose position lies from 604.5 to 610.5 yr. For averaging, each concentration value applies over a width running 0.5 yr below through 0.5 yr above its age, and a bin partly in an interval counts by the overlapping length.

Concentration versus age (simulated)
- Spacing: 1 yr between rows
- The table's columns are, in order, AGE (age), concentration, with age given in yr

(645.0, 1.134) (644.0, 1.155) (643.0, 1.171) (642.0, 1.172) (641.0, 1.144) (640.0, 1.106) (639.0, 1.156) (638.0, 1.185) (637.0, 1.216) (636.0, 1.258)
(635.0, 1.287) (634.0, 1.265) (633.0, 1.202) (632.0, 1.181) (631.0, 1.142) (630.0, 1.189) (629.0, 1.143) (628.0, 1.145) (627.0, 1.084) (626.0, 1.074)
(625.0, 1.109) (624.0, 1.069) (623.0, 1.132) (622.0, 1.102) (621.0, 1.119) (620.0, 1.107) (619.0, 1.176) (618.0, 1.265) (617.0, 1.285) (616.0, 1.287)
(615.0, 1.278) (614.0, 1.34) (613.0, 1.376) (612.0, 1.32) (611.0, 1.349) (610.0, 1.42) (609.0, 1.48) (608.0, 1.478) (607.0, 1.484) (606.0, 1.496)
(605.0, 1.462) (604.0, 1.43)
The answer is 1.50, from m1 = 1.496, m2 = 1.189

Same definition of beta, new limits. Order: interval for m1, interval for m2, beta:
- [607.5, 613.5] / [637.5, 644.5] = 1.48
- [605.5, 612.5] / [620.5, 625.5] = 1.50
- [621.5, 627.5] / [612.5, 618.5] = 1.13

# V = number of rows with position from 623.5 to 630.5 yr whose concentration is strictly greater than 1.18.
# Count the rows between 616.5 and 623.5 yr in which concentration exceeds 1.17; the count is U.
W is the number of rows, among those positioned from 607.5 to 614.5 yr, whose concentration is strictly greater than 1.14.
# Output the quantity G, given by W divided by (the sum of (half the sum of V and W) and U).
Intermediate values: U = 3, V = 1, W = 7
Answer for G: 1.00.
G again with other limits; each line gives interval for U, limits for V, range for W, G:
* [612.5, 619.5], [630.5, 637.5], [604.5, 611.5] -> 0.52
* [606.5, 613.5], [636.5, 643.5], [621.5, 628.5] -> 0.12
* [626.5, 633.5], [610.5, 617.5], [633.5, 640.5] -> 0.63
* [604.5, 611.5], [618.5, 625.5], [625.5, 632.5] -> 0.53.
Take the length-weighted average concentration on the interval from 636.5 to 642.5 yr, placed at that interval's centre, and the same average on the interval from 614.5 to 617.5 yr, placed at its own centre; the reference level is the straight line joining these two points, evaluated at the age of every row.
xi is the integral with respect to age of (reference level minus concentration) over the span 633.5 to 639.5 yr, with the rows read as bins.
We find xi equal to -0.3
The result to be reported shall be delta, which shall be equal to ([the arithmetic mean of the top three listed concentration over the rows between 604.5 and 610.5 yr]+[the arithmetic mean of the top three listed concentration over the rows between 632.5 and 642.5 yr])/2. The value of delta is 1.38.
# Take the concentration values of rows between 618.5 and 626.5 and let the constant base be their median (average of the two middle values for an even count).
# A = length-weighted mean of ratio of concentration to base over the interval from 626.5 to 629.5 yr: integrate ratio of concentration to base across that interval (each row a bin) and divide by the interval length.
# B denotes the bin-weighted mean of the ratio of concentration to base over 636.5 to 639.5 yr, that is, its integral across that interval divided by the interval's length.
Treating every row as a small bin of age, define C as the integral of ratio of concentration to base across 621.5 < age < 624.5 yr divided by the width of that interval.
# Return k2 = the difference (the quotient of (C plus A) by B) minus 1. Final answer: 0.88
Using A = 1.01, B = 1.07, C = 0.99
